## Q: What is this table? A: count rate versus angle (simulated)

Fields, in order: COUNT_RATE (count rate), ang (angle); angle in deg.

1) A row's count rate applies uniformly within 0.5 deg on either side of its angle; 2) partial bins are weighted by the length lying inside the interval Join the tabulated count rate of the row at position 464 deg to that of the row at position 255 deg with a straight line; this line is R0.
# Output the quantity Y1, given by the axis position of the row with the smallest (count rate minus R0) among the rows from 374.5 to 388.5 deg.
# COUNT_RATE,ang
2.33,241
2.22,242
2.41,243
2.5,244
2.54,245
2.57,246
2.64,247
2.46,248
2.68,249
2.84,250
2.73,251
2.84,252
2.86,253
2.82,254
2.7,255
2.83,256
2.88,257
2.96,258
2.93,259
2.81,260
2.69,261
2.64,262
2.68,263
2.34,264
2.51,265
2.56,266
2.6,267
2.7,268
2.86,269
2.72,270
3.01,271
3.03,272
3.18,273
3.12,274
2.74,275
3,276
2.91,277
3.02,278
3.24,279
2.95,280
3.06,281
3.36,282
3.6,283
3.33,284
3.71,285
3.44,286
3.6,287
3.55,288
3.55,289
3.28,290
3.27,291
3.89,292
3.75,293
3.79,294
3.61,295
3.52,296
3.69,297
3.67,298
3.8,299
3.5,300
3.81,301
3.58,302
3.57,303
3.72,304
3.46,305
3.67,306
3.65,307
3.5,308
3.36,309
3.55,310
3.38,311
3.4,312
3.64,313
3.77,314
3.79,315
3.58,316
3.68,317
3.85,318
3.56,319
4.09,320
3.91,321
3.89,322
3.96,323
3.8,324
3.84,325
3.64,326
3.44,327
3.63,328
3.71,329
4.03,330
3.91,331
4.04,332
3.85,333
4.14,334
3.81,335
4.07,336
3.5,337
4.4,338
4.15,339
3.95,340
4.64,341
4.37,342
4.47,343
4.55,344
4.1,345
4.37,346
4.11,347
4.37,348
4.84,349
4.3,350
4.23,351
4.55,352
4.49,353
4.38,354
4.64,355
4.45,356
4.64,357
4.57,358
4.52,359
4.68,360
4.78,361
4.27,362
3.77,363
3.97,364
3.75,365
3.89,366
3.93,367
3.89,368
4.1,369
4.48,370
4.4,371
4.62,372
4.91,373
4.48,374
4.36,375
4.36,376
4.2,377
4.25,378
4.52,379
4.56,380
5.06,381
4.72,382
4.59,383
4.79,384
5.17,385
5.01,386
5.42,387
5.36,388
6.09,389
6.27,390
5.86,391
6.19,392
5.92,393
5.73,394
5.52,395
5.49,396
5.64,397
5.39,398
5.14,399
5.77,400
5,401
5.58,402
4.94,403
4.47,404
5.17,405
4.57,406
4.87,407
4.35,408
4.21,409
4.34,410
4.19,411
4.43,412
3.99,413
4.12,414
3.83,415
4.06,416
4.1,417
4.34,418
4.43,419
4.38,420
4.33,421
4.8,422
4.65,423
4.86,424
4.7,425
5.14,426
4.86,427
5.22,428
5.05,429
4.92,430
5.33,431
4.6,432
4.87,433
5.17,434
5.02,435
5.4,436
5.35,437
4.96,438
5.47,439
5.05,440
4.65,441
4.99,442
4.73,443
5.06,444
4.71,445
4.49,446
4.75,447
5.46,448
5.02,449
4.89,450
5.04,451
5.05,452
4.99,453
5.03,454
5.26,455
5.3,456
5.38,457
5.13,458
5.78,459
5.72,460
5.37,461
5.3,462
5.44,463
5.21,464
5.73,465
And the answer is 377 deg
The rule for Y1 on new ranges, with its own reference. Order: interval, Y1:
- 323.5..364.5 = 363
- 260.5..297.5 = 264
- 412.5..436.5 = 415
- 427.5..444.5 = 441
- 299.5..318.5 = 311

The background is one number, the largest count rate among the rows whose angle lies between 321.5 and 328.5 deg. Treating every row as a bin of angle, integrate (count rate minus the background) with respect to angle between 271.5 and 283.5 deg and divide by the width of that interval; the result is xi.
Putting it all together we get -0.9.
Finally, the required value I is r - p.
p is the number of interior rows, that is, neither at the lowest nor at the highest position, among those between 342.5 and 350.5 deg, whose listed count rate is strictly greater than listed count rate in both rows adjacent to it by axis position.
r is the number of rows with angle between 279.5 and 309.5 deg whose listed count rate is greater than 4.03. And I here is -3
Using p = 3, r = 0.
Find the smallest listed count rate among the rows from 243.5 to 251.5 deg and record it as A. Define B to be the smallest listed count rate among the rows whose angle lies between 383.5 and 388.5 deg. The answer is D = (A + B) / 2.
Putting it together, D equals 3.6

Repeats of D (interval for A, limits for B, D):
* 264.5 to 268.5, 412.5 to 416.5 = 3.2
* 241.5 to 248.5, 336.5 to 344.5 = 2.9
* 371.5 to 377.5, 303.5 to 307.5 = 3.8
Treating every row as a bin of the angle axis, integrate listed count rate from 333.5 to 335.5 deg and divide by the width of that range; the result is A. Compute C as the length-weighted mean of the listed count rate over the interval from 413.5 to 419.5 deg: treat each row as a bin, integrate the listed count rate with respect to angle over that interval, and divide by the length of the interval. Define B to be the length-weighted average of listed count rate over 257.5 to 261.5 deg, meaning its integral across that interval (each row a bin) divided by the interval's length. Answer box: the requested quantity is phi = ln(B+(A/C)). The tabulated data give 1.34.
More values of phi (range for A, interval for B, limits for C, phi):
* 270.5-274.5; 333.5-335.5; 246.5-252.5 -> 1.63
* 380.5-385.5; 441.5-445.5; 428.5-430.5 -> 1.77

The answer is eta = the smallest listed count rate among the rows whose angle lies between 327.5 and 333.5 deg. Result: 3.63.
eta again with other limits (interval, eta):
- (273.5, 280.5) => 2.74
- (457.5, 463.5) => 5.13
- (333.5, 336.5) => 3.81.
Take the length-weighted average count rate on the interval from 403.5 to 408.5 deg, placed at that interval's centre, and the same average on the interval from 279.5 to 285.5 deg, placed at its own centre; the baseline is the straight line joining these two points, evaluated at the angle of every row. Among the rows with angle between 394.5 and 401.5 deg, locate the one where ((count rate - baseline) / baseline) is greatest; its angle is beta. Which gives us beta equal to 400 deg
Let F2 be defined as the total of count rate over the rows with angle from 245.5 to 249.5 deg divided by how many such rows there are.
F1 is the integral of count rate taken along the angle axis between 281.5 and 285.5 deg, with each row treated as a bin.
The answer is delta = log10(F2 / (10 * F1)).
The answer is -1.73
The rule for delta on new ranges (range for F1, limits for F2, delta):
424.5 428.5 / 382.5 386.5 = -1.61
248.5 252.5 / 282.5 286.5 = -1.50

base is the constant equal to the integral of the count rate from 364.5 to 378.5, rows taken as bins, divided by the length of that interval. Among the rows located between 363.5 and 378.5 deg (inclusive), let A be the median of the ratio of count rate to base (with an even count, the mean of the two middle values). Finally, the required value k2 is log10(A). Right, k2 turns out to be 0.00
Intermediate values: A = 1.00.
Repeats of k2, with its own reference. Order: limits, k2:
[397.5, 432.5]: 0.04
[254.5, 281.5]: -0.17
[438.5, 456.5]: 0.07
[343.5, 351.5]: 0.01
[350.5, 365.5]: 0.02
